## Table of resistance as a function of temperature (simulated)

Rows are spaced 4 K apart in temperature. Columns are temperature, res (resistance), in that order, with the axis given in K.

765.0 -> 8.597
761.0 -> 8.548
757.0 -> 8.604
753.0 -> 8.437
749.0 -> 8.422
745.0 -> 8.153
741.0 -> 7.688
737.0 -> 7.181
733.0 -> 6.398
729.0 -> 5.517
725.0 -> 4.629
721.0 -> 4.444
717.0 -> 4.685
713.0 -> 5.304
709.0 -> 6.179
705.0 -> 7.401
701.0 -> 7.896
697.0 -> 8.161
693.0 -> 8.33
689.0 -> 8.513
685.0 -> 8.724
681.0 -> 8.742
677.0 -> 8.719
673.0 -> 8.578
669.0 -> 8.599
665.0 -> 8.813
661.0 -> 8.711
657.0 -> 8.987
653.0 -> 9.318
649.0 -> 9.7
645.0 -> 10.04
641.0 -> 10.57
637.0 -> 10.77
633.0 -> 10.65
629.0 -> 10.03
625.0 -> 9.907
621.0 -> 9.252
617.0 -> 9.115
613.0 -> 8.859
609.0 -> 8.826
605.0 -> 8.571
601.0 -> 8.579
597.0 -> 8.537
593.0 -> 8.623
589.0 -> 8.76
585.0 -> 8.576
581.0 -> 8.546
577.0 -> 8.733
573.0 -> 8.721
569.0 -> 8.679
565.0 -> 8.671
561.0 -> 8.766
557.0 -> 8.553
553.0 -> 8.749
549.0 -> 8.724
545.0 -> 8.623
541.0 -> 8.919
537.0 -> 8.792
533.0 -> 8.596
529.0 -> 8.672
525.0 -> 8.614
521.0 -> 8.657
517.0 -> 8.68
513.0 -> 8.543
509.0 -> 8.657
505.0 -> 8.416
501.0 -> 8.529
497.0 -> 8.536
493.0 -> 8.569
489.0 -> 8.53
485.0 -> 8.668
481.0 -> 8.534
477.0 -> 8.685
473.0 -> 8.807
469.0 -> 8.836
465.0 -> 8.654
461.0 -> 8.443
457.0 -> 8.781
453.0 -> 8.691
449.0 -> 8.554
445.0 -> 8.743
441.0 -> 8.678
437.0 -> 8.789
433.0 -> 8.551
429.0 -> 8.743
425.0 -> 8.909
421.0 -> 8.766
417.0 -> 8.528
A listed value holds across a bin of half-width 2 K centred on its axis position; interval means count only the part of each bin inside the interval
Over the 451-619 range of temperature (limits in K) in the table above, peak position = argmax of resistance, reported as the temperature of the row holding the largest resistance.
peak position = 617.0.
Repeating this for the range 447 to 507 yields 469.0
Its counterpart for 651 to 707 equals 653.0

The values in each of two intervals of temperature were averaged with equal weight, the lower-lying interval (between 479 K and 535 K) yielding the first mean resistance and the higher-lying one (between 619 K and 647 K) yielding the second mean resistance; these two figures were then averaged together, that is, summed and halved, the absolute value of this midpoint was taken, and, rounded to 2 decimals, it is 9.38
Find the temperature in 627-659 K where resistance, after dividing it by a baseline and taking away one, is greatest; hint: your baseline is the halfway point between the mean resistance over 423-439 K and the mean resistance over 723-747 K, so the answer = 637.0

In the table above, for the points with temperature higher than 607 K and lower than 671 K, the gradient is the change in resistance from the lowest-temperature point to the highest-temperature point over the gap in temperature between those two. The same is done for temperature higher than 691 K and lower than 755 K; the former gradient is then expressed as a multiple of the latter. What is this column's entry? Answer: -2.1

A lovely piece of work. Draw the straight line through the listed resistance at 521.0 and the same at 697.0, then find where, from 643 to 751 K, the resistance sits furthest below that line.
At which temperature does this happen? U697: 721.0 K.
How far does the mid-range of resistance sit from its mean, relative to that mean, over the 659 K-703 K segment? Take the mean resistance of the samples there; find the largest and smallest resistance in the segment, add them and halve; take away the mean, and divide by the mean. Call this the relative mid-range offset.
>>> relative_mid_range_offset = -0.02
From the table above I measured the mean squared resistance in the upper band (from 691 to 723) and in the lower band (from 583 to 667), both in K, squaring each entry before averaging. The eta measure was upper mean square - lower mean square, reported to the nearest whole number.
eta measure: -42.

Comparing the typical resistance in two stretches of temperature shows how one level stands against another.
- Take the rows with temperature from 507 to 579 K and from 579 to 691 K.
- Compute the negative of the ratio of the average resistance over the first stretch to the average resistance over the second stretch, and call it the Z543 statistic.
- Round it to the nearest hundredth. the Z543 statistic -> -0.95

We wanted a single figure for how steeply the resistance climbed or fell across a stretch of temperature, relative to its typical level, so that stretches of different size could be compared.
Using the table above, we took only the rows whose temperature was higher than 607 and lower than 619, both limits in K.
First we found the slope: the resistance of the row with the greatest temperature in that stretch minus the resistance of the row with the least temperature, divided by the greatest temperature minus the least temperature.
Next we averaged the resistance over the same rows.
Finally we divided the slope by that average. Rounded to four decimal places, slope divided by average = 0.0040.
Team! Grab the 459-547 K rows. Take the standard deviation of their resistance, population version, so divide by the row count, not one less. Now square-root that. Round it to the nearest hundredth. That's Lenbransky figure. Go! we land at 0.35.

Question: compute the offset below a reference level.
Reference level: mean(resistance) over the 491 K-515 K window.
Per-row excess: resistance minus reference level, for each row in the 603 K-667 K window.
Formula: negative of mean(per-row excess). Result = -1.0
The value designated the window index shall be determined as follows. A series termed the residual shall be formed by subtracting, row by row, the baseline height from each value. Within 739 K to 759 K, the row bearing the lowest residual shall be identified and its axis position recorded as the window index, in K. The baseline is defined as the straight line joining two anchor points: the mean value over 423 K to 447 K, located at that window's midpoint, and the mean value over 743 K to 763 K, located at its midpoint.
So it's 741.0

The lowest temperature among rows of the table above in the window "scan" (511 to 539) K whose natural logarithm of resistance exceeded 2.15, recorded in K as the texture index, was 517.0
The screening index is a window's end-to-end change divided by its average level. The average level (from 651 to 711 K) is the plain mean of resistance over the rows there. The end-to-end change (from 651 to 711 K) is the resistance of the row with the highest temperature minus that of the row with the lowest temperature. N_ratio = -0.375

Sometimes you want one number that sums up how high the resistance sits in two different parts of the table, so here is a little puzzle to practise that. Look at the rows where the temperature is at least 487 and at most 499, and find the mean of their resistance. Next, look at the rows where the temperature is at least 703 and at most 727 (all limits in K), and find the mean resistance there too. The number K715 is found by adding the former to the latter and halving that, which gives 6.99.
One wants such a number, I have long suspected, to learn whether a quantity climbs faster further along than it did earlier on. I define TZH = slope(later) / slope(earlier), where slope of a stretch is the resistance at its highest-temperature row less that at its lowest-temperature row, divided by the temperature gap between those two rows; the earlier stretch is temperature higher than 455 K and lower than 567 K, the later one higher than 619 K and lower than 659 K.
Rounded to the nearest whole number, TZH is 7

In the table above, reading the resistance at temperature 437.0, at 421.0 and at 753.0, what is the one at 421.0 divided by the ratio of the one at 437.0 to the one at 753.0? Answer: 8.4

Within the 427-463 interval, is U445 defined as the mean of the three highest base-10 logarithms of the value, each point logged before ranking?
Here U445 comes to 0.943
